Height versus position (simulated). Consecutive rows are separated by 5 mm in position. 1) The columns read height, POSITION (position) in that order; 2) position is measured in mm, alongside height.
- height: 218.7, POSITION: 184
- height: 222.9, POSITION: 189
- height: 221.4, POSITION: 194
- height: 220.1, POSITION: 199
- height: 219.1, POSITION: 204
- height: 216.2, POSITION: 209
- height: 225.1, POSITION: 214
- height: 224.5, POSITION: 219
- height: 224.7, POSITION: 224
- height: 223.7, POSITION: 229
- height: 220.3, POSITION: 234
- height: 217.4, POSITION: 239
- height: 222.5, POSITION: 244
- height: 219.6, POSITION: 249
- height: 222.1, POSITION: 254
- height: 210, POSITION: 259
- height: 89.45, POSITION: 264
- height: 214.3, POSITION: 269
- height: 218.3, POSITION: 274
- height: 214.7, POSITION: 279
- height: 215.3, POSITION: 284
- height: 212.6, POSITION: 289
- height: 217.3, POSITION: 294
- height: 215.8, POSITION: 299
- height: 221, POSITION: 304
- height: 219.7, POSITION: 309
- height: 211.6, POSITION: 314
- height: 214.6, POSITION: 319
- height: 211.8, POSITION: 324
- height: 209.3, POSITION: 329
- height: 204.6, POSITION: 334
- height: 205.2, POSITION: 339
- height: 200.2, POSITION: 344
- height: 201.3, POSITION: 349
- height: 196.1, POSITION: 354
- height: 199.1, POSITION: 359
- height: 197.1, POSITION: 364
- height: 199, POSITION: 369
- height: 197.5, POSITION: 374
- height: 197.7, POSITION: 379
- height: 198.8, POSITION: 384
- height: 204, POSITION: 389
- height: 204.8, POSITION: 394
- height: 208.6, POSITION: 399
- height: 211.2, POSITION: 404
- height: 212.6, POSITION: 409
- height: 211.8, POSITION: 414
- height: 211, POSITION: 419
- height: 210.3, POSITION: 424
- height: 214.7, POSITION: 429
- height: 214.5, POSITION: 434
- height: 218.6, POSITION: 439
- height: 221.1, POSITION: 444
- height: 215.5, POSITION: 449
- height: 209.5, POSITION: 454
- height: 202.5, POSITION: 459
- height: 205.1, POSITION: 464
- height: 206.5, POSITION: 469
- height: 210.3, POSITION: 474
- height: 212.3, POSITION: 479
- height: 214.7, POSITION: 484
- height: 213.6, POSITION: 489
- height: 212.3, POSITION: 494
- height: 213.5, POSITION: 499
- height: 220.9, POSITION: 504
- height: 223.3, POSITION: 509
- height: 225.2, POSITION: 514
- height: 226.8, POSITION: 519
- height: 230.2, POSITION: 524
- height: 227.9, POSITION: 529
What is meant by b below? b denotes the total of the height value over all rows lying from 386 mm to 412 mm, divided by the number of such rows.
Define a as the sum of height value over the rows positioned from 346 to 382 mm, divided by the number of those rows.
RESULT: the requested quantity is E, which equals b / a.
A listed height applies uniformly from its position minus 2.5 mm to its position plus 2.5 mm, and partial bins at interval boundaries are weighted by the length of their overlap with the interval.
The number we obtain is 1.05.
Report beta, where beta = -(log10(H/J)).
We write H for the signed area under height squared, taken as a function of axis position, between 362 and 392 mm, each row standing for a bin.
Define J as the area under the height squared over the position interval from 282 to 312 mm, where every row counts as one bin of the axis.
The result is 0.07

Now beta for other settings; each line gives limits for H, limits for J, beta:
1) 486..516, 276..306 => -0.01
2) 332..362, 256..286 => -0.01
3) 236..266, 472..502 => 0.04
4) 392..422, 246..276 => -0.04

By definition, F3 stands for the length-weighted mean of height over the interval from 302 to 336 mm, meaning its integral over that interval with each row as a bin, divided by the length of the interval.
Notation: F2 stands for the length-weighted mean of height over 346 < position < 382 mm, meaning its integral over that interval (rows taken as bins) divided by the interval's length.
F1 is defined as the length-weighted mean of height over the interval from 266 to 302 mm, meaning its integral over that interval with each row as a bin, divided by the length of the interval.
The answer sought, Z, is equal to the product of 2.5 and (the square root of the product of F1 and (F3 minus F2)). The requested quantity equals 141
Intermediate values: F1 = 214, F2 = 198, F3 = 213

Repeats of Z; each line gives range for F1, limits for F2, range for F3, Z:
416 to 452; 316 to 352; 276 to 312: 116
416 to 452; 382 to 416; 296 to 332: 99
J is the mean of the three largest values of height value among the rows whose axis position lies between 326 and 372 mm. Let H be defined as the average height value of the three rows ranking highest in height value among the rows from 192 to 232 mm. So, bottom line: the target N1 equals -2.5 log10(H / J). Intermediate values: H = 224.8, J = 206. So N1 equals -0.09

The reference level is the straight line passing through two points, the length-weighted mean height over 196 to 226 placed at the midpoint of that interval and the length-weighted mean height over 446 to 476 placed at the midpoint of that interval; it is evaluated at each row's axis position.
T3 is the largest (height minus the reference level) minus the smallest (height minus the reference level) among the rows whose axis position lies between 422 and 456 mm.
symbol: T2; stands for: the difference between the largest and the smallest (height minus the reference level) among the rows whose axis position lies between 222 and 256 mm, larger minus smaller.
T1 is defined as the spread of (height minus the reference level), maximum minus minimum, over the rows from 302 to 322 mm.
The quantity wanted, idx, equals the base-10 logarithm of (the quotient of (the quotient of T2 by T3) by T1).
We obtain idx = -1.2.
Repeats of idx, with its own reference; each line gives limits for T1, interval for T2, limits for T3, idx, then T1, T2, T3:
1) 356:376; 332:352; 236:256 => -0.4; 2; 4.7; 5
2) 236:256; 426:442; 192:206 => -0.3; 5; 4.4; 2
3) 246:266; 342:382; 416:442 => -2.4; 132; 4.9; 9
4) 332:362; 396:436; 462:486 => -1.1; 8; 7.7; 11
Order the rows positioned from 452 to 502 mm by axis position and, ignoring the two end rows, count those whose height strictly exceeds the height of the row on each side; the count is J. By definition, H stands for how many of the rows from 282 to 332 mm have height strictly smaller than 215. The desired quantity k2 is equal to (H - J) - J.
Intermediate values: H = 5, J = 1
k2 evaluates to 3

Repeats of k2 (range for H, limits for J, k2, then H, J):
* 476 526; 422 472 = 1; 5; 2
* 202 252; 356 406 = -2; 0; 1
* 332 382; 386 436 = 6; 10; 2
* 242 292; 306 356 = -1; 5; 3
